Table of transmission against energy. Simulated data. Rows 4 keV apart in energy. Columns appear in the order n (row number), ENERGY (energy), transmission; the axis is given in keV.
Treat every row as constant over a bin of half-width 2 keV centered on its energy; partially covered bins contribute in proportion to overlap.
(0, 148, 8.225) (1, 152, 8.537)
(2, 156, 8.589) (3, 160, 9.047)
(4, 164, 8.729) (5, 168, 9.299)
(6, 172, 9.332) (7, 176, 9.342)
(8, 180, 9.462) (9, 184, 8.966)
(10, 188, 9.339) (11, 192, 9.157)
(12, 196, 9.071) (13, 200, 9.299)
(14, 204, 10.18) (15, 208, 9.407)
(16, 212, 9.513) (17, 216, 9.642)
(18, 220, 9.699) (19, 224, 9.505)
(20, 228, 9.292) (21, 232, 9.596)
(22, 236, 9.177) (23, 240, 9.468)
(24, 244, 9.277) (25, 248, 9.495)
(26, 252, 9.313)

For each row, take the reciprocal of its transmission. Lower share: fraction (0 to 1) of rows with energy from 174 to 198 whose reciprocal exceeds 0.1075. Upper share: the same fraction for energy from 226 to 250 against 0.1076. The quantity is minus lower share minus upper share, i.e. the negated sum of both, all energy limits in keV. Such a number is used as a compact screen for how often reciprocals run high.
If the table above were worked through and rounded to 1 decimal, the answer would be -1.0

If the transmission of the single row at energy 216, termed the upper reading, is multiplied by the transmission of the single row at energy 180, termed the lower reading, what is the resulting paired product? 91.2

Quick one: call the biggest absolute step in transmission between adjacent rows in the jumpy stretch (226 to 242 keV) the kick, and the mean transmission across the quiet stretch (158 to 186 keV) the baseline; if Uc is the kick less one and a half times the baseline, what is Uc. -13.3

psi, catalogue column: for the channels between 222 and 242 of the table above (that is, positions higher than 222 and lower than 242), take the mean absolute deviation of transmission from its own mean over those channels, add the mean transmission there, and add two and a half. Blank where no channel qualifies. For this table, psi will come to 12.05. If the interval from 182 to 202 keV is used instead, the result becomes 11.79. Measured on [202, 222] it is 12.39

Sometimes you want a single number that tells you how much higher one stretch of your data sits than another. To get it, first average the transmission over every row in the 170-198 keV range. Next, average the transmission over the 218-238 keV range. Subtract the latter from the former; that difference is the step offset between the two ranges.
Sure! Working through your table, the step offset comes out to -0.22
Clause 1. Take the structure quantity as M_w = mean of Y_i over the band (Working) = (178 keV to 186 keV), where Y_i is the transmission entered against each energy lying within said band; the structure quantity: 9.21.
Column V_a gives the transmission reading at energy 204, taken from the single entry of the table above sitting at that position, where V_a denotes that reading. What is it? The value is 10.18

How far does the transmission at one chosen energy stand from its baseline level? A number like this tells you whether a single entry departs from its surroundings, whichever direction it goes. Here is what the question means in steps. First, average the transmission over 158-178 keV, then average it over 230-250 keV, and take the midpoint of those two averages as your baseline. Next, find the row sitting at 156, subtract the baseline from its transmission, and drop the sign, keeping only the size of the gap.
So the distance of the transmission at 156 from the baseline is 0.69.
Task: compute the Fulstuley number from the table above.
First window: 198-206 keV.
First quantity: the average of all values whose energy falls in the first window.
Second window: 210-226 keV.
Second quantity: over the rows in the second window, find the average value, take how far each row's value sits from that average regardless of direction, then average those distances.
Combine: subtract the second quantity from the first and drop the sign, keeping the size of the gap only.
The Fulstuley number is 9.66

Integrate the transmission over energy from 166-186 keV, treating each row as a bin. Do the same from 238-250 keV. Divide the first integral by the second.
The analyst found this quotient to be 1.64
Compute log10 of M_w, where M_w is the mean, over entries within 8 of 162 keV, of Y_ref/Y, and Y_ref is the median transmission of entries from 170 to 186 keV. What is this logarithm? 0.020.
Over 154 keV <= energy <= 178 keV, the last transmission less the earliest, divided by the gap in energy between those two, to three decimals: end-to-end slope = 0.038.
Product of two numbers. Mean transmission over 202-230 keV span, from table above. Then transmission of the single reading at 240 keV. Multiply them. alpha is 90.9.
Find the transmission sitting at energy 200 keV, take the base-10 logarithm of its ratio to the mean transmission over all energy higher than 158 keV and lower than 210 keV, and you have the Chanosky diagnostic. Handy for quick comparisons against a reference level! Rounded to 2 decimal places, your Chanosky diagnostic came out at 0.00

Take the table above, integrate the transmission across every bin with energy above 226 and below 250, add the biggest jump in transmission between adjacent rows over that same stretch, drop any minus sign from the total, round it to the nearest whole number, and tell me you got 226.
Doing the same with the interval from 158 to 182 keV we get 221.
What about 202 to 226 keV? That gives 233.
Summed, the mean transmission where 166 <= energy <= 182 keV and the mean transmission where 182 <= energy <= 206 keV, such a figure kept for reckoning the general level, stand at 18.7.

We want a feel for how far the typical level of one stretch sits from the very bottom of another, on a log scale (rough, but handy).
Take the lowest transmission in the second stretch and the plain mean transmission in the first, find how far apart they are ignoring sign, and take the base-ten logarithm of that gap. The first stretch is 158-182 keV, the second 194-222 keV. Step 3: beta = -0.9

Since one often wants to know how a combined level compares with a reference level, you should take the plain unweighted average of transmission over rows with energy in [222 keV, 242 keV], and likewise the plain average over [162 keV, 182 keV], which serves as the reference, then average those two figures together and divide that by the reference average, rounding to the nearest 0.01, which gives 1.01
